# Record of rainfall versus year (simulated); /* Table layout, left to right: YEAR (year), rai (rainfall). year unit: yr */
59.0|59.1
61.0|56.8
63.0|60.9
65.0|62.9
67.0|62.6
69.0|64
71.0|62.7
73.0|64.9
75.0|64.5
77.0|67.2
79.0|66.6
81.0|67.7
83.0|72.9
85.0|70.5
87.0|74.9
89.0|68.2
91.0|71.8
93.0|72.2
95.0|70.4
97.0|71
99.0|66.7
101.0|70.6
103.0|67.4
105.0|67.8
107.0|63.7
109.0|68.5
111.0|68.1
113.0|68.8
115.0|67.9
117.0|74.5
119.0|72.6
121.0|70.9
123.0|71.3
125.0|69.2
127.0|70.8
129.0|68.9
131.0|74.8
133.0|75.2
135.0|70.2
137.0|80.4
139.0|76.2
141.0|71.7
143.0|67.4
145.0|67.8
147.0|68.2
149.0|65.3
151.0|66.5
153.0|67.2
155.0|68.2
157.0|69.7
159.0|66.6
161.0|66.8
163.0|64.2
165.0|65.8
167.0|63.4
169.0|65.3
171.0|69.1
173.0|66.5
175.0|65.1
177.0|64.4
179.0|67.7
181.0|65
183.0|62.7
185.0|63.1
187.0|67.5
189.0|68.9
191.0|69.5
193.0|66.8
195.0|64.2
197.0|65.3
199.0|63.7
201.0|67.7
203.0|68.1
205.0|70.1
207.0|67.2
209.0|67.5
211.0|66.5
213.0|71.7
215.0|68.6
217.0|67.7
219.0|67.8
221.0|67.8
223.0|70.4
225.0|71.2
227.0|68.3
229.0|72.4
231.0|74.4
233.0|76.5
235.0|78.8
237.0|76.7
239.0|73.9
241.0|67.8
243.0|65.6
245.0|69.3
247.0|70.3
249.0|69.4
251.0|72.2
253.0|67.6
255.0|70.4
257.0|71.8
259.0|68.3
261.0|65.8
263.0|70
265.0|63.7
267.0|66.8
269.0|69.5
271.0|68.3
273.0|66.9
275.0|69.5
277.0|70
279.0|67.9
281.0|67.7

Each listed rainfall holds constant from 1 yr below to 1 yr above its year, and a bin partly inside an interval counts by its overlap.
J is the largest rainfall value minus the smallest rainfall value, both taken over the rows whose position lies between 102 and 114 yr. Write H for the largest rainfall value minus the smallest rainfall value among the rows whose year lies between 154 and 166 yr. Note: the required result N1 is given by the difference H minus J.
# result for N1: 0.4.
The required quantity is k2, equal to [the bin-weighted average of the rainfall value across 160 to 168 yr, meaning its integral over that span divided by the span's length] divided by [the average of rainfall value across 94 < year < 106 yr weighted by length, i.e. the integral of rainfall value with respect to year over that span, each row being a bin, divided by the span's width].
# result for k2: 0.94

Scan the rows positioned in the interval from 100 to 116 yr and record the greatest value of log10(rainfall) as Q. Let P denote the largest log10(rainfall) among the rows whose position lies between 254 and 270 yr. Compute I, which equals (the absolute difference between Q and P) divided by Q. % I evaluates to 0.004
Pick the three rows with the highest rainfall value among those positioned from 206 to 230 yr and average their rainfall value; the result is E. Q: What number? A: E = 71.8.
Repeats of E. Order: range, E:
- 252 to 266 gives 70.7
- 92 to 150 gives 77.3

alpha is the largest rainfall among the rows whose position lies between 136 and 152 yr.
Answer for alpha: 80.4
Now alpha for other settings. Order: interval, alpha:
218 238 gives 78.8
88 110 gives 72.2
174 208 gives 70.1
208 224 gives 71.7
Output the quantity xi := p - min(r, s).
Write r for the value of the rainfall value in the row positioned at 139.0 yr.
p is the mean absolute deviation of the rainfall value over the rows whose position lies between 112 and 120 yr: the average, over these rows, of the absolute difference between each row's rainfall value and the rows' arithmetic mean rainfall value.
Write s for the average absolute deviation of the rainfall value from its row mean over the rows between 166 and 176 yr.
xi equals 1.1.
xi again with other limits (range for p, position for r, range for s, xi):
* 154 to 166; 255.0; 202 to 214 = -0.2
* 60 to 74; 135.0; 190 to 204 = 0.1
